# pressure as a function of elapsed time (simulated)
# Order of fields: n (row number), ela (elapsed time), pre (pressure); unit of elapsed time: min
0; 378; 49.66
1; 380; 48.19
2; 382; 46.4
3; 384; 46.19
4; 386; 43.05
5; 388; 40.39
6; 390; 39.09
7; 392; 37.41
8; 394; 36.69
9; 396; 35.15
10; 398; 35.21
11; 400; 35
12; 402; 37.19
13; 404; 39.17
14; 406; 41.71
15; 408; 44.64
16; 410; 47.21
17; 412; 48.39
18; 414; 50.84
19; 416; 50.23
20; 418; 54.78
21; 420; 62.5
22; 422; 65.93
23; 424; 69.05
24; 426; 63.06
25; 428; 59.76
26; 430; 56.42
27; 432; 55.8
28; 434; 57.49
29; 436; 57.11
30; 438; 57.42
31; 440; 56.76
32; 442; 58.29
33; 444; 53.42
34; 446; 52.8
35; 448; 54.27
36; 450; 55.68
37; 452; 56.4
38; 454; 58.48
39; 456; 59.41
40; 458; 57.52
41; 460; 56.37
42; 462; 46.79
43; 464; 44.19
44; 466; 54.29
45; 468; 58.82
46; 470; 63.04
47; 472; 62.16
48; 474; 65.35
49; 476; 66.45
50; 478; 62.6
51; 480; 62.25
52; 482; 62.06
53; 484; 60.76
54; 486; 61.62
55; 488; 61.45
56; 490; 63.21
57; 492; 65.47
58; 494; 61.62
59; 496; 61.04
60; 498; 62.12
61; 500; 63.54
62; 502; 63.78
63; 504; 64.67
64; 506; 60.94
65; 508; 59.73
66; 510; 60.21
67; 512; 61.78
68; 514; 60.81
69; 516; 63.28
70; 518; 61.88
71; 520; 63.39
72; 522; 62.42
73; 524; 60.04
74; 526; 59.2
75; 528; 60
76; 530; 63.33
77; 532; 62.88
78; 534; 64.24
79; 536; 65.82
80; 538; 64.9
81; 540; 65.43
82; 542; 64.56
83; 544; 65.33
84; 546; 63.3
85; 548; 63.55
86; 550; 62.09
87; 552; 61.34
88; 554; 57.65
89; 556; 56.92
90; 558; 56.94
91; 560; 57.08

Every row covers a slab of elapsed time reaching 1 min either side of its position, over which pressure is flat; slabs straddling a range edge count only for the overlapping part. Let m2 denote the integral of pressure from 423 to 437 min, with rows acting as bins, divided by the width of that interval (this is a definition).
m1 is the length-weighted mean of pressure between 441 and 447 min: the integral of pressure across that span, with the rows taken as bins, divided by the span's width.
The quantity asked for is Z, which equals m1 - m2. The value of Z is -5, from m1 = 54.8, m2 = 59.8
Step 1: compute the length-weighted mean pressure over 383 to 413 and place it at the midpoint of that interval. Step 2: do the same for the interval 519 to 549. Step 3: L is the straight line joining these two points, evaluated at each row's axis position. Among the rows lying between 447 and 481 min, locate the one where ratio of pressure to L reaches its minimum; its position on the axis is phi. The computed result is 464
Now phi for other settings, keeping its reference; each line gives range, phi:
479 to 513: 508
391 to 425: 400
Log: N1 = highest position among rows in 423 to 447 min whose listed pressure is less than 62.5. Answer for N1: 446 min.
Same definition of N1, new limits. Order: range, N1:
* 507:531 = 528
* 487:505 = 498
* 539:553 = 552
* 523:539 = 528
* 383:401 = 400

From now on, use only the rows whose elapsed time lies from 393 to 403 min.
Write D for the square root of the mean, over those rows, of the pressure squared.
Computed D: 36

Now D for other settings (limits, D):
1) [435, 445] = 57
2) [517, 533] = 62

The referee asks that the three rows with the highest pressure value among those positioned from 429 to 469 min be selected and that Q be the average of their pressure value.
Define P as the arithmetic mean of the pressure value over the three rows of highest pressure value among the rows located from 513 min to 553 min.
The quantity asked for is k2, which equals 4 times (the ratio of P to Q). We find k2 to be 4.45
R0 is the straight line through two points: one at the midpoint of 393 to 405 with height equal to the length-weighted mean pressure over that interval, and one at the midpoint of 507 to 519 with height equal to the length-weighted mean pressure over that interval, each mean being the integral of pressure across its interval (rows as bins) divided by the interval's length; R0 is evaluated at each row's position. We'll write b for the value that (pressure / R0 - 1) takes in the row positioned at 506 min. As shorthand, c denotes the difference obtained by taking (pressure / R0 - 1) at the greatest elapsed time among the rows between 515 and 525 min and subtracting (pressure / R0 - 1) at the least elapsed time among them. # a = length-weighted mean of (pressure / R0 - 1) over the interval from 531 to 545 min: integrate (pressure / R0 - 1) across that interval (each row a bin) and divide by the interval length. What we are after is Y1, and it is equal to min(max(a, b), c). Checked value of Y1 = -0.08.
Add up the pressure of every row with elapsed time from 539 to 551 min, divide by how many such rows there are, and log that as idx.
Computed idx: 64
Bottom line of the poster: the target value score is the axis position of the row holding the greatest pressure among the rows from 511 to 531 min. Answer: 520 min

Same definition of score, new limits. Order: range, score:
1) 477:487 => 478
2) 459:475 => 474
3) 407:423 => 422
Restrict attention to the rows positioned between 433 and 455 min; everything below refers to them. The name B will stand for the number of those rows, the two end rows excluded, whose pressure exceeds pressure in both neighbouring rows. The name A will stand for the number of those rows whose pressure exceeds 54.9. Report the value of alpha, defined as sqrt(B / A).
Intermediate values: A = 8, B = 2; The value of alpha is 0.50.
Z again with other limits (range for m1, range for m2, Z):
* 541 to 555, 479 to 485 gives 1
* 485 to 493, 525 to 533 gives 2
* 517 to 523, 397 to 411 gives 23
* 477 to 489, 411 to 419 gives 11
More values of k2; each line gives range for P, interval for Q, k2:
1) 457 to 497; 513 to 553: 4.01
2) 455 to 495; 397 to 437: 3.98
